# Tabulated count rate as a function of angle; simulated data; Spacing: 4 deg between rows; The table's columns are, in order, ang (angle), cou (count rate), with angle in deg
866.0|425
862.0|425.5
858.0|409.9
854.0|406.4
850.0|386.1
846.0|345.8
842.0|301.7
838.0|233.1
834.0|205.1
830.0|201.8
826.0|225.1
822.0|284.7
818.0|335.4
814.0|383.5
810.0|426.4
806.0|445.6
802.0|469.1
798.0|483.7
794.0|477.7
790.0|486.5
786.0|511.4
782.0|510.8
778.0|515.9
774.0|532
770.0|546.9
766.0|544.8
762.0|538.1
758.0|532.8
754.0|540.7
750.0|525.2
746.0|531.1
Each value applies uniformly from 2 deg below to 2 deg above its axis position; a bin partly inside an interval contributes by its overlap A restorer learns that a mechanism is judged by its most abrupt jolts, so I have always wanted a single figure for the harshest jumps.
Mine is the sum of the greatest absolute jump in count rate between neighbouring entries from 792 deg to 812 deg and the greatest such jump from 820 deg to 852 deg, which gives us 92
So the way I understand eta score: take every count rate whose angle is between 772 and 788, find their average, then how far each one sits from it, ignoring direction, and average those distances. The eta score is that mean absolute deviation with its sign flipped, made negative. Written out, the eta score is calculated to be -7.2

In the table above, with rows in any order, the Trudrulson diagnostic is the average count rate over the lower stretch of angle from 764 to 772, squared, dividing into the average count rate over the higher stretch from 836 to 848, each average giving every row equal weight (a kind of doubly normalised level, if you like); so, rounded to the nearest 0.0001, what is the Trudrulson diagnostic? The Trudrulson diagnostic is 0.0010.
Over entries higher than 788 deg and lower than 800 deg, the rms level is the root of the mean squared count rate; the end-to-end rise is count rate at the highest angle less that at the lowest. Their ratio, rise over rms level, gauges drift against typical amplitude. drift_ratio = -0.01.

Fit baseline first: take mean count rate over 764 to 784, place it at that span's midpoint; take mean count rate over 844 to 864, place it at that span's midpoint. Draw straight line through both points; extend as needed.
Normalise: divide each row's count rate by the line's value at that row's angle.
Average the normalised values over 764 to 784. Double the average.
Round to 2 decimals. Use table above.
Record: 2.00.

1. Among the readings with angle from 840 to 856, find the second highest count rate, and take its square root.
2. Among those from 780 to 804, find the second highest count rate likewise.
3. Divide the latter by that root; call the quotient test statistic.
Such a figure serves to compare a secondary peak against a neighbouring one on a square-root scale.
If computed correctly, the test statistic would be 26.0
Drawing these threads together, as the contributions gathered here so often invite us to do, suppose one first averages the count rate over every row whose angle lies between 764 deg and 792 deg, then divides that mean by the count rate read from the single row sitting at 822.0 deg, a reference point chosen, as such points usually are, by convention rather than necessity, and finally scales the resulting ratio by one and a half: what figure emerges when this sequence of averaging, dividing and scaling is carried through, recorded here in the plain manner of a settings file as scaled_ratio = 2.75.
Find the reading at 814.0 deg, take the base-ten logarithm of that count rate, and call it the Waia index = 2.58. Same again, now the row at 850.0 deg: 2.59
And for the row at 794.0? 2.68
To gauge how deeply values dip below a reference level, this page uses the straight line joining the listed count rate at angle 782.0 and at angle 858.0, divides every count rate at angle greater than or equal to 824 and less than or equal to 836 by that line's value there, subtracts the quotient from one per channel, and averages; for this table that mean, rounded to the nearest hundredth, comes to 0.53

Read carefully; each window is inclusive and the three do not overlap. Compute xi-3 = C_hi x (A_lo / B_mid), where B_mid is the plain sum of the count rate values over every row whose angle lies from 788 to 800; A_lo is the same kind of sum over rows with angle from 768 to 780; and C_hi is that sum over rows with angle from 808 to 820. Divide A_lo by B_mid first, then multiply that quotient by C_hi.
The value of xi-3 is 1261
